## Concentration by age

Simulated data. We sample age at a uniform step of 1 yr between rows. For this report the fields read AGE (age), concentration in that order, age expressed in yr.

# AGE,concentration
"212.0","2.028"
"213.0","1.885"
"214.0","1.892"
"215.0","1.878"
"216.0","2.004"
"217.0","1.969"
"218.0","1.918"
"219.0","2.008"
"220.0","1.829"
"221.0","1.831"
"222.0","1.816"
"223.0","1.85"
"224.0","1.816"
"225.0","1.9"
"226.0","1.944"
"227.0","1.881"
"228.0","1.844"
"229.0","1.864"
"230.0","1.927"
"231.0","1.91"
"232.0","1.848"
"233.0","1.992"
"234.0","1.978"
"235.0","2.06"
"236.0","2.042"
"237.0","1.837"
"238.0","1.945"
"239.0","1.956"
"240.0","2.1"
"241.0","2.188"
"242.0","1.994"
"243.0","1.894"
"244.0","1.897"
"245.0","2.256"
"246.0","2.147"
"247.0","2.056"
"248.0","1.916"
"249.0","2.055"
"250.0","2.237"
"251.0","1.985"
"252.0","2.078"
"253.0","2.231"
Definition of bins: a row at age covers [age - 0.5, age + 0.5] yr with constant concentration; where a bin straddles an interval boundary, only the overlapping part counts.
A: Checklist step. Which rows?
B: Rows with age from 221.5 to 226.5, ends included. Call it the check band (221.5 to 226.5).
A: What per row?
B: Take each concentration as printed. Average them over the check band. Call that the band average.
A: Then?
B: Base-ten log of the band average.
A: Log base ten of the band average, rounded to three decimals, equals 0.271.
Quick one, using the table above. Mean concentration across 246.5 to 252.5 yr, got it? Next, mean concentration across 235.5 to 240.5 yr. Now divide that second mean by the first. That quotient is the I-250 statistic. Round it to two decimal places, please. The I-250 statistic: 0.96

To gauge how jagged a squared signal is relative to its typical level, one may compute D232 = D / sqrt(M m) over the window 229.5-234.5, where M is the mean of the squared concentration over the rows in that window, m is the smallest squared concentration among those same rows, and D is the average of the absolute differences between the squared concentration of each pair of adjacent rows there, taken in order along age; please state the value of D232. 0.06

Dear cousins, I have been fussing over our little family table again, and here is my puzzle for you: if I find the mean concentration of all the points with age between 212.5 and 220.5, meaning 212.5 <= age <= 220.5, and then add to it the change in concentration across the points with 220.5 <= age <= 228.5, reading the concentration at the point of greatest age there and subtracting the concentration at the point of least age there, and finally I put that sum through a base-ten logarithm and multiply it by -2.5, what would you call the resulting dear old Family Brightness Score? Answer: -0.717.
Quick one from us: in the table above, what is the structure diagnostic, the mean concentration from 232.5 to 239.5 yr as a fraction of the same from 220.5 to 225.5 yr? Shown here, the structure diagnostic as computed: 1.071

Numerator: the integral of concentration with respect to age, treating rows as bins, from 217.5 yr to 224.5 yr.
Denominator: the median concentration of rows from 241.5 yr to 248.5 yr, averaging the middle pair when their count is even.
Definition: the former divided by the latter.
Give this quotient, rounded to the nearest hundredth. 6.55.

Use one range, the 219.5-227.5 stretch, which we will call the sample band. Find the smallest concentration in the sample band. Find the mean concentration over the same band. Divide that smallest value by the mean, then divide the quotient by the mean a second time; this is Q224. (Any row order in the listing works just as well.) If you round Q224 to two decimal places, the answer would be 0.53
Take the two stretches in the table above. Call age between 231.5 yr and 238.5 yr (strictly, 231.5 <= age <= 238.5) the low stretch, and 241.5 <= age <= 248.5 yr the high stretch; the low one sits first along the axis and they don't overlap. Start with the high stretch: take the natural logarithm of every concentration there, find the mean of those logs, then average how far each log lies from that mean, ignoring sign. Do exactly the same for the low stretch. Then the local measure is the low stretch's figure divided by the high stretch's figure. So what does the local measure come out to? 0.65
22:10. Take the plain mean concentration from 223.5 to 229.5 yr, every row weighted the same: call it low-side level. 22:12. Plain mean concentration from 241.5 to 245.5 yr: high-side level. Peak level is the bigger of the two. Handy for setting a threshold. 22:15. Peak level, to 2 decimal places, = 2.01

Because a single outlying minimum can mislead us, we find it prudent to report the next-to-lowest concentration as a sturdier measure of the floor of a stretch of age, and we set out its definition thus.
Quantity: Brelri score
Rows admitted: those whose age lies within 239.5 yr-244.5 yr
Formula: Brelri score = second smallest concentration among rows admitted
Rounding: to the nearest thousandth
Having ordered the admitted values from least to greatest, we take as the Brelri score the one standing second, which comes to 1.897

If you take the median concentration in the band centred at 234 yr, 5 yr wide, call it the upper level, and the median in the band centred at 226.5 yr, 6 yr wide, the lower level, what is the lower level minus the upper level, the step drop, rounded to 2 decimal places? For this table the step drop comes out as -0.12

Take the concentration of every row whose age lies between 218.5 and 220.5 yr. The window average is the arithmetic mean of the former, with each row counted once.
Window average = 1.92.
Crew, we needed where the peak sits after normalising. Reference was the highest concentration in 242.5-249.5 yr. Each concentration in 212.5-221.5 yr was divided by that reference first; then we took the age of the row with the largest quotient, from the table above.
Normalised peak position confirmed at 219.0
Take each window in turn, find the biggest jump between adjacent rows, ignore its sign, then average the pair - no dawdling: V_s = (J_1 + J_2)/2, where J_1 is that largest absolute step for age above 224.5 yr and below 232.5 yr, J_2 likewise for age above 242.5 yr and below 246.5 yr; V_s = 0.21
